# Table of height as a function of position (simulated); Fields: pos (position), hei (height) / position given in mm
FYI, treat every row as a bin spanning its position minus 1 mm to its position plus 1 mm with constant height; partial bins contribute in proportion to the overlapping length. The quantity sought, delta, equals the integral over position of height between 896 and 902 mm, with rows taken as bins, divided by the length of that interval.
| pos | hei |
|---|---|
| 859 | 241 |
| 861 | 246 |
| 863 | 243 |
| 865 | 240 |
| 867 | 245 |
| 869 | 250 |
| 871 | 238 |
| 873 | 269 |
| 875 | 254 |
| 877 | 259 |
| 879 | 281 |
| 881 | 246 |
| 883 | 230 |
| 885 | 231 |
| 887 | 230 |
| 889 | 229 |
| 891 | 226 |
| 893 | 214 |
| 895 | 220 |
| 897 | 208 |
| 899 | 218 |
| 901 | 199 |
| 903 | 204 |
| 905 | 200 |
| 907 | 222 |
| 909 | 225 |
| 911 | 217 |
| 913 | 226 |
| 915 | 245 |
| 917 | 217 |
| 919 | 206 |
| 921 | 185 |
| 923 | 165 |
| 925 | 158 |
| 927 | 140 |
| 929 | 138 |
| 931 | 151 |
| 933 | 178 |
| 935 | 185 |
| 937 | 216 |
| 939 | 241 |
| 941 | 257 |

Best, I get 208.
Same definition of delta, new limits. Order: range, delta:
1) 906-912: 221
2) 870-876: 254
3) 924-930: 145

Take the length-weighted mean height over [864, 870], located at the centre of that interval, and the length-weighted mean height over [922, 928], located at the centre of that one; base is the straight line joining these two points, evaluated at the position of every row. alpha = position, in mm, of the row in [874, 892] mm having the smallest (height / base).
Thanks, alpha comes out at 883 mm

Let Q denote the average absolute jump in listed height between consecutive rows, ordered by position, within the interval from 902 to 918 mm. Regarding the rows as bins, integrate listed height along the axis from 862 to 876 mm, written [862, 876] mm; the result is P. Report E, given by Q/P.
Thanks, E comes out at 0.0038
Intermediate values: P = 3478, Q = 13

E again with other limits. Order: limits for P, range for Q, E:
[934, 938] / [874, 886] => 0.0197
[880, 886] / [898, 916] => 0.0079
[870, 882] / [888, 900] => 0.0028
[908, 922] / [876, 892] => 0.0037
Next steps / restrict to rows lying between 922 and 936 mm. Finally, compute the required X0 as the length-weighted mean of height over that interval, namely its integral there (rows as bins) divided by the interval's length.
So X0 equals 159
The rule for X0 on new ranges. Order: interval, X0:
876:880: 270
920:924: 175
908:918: 226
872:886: 253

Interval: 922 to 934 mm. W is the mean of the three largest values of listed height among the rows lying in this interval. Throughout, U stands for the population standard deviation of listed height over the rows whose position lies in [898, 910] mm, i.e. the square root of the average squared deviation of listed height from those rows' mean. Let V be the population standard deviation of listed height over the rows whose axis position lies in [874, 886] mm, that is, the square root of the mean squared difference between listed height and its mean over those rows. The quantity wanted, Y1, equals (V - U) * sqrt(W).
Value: 88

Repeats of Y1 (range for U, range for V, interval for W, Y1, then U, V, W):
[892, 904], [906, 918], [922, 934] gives 25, 8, 9.5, 167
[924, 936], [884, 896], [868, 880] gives -192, 18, 6.1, 270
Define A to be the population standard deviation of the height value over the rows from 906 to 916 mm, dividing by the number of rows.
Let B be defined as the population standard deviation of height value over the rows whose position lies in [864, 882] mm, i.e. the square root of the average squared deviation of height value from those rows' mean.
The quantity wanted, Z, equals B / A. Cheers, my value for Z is 1.4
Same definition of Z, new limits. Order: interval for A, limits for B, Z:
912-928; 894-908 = 0.3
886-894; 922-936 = 2.6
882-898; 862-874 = 1.3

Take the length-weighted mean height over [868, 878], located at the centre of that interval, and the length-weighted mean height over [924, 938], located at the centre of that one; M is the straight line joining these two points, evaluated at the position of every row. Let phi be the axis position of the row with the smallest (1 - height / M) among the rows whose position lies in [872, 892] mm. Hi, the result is 879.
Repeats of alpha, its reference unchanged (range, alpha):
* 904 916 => 905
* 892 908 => 901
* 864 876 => 865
